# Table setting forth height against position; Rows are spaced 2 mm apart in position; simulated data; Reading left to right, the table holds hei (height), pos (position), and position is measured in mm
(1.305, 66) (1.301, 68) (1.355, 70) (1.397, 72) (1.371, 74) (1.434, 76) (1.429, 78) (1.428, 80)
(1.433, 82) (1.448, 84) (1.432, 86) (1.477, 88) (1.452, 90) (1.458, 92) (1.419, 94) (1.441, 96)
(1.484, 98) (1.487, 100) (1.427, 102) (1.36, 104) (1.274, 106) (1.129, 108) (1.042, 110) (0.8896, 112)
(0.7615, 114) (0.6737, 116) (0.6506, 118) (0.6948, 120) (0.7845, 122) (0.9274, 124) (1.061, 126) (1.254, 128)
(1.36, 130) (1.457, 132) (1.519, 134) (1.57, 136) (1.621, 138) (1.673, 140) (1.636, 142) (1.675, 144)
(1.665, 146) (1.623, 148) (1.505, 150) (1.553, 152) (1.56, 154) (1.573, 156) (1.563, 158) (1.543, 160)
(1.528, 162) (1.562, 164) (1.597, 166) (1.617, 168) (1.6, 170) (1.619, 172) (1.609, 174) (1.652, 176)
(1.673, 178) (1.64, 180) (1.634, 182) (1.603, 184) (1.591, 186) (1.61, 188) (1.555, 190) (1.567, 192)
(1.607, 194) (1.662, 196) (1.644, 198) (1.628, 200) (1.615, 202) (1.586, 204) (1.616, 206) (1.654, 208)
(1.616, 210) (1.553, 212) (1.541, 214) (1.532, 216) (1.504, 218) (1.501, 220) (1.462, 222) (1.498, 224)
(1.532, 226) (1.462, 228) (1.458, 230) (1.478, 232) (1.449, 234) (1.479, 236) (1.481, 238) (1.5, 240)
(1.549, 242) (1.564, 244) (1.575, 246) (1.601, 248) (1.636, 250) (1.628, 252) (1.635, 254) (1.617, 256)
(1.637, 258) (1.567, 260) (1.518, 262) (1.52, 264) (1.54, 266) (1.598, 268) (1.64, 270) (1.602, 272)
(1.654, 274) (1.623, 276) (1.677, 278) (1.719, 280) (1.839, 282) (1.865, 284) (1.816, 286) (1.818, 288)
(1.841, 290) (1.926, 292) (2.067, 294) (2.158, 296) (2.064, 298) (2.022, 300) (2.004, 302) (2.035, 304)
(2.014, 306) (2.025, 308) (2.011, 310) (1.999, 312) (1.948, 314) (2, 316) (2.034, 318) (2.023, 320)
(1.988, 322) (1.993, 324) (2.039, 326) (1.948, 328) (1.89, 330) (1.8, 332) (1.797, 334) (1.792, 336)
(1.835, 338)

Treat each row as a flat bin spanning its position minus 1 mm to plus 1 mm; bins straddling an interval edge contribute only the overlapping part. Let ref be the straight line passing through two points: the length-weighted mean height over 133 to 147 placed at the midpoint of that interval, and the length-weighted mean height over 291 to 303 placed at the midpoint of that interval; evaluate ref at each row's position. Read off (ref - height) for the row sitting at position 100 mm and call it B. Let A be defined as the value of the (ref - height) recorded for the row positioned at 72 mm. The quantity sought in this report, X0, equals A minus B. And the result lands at 0.0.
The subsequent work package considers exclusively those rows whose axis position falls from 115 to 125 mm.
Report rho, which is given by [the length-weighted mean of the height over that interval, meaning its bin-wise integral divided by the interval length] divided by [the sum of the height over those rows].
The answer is 0.20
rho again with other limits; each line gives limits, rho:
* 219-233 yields 0.14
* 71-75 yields 0.50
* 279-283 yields 0.50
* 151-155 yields 0.50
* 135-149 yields 0.14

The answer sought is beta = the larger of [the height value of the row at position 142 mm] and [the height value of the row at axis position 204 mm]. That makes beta 1.64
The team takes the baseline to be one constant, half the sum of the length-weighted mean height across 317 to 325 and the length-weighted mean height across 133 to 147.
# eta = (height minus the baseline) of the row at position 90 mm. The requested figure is -0.36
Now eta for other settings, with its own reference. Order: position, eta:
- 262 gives -0.30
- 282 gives 0.02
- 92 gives -0.36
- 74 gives -0.45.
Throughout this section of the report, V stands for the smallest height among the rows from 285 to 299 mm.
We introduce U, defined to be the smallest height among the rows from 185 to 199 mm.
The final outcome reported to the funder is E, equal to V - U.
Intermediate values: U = 1.555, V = 1.816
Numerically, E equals 0.26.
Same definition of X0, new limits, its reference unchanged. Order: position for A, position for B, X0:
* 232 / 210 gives 0.2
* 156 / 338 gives -0.2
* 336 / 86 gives 0.3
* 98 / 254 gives -0.3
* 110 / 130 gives 0.3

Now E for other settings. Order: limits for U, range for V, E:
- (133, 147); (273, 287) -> 0.10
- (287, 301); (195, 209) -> -0.23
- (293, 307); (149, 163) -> -0.50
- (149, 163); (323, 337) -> 0.29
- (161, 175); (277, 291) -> 0.15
